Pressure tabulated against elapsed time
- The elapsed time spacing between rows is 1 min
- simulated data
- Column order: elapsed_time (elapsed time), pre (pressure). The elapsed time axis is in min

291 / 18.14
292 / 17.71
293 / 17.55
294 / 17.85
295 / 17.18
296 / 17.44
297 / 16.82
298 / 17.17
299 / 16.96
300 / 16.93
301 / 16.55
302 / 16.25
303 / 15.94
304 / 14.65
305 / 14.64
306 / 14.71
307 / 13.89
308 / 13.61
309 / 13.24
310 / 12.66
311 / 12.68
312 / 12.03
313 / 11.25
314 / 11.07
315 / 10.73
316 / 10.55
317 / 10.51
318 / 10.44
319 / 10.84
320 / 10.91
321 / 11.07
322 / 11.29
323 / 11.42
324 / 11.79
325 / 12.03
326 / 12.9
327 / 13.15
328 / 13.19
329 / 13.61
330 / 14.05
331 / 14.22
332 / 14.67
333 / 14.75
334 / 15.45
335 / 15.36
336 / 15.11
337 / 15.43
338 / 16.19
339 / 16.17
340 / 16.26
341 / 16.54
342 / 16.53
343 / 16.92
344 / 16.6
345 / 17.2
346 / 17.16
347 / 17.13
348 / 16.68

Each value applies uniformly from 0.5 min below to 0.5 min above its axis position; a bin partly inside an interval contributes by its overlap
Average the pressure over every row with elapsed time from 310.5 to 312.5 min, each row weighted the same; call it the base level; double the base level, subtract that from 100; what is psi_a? 75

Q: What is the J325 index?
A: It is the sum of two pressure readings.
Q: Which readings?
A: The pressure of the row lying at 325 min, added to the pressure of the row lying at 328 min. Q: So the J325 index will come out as 25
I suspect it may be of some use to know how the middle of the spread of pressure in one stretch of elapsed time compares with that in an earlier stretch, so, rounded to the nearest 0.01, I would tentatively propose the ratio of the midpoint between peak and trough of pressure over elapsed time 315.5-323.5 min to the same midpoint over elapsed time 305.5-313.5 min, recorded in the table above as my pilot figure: 0.84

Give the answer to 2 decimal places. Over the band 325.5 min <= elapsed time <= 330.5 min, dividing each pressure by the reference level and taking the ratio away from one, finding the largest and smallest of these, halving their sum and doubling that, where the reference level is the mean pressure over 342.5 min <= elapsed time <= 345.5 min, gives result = 0.41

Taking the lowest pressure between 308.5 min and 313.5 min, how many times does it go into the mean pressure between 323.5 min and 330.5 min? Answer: 1.2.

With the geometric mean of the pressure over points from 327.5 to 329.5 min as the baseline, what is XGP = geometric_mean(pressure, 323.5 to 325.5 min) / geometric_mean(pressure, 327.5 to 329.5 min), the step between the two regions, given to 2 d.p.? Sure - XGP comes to 0.89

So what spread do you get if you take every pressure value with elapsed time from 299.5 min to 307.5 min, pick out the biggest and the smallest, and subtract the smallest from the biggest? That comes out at 3.0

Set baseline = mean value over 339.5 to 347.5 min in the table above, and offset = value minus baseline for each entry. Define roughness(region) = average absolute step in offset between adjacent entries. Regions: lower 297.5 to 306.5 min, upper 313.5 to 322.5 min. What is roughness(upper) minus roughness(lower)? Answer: -0.14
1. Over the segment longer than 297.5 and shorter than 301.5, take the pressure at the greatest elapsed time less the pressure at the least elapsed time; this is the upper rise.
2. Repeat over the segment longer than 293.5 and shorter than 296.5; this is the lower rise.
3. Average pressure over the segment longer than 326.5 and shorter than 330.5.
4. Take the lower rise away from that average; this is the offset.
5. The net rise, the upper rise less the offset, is -14.5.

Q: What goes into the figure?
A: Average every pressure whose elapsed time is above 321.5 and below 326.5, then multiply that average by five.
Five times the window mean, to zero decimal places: 59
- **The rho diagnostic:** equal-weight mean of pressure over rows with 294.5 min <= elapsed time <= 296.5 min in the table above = 17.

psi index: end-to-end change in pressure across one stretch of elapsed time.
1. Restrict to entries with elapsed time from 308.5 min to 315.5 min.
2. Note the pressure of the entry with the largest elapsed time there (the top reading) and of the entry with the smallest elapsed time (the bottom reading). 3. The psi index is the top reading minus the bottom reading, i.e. -2.5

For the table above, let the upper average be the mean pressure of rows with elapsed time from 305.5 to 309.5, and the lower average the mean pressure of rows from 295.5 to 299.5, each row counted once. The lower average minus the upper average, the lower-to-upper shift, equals 3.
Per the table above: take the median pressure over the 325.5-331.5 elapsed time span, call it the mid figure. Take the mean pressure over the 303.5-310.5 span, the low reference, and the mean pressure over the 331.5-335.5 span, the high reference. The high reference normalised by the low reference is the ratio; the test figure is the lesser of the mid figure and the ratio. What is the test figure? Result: 1.1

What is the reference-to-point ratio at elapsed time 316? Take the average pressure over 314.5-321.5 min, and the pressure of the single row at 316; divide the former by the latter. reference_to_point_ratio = 1.02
